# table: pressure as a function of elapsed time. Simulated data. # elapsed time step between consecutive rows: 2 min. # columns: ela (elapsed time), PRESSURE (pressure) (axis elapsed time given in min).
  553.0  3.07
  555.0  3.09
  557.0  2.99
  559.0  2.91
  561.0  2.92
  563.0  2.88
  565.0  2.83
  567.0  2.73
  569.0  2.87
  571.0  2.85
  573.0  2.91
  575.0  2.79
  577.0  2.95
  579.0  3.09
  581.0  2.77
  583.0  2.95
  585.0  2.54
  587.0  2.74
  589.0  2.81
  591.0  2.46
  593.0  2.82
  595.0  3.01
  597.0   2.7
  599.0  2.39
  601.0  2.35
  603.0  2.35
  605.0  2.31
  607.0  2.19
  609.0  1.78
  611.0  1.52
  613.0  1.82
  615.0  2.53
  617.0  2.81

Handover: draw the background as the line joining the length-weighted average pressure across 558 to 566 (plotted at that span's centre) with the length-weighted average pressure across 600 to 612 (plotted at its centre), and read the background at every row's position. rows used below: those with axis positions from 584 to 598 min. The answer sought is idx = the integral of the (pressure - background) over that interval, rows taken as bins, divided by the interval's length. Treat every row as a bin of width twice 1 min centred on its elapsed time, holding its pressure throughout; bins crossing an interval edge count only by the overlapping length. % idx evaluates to 0.37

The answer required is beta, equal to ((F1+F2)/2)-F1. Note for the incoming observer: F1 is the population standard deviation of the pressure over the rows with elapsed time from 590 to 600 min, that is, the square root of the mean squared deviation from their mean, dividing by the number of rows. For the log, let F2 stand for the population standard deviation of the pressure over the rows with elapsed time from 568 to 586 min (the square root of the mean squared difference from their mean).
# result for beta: -0.042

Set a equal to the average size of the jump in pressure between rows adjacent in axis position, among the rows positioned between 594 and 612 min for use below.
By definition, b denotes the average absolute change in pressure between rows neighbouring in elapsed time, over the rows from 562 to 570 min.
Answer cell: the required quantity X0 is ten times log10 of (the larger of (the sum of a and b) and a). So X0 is -5.5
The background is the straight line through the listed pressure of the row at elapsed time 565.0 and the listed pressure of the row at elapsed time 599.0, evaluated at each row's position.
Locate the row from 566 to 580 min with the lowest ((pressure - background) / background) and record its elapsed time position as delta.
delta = 567.0 min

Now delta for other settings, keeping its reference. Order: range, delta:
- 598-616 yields 611.0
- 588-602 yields 591.0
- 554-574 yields 567.0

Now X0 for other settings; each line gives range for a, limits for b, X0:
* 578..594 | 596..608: -4.3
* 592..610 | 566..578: -5.6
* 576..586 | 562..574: -4.7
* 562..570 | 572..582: -5.5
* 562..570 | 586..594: -4.5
